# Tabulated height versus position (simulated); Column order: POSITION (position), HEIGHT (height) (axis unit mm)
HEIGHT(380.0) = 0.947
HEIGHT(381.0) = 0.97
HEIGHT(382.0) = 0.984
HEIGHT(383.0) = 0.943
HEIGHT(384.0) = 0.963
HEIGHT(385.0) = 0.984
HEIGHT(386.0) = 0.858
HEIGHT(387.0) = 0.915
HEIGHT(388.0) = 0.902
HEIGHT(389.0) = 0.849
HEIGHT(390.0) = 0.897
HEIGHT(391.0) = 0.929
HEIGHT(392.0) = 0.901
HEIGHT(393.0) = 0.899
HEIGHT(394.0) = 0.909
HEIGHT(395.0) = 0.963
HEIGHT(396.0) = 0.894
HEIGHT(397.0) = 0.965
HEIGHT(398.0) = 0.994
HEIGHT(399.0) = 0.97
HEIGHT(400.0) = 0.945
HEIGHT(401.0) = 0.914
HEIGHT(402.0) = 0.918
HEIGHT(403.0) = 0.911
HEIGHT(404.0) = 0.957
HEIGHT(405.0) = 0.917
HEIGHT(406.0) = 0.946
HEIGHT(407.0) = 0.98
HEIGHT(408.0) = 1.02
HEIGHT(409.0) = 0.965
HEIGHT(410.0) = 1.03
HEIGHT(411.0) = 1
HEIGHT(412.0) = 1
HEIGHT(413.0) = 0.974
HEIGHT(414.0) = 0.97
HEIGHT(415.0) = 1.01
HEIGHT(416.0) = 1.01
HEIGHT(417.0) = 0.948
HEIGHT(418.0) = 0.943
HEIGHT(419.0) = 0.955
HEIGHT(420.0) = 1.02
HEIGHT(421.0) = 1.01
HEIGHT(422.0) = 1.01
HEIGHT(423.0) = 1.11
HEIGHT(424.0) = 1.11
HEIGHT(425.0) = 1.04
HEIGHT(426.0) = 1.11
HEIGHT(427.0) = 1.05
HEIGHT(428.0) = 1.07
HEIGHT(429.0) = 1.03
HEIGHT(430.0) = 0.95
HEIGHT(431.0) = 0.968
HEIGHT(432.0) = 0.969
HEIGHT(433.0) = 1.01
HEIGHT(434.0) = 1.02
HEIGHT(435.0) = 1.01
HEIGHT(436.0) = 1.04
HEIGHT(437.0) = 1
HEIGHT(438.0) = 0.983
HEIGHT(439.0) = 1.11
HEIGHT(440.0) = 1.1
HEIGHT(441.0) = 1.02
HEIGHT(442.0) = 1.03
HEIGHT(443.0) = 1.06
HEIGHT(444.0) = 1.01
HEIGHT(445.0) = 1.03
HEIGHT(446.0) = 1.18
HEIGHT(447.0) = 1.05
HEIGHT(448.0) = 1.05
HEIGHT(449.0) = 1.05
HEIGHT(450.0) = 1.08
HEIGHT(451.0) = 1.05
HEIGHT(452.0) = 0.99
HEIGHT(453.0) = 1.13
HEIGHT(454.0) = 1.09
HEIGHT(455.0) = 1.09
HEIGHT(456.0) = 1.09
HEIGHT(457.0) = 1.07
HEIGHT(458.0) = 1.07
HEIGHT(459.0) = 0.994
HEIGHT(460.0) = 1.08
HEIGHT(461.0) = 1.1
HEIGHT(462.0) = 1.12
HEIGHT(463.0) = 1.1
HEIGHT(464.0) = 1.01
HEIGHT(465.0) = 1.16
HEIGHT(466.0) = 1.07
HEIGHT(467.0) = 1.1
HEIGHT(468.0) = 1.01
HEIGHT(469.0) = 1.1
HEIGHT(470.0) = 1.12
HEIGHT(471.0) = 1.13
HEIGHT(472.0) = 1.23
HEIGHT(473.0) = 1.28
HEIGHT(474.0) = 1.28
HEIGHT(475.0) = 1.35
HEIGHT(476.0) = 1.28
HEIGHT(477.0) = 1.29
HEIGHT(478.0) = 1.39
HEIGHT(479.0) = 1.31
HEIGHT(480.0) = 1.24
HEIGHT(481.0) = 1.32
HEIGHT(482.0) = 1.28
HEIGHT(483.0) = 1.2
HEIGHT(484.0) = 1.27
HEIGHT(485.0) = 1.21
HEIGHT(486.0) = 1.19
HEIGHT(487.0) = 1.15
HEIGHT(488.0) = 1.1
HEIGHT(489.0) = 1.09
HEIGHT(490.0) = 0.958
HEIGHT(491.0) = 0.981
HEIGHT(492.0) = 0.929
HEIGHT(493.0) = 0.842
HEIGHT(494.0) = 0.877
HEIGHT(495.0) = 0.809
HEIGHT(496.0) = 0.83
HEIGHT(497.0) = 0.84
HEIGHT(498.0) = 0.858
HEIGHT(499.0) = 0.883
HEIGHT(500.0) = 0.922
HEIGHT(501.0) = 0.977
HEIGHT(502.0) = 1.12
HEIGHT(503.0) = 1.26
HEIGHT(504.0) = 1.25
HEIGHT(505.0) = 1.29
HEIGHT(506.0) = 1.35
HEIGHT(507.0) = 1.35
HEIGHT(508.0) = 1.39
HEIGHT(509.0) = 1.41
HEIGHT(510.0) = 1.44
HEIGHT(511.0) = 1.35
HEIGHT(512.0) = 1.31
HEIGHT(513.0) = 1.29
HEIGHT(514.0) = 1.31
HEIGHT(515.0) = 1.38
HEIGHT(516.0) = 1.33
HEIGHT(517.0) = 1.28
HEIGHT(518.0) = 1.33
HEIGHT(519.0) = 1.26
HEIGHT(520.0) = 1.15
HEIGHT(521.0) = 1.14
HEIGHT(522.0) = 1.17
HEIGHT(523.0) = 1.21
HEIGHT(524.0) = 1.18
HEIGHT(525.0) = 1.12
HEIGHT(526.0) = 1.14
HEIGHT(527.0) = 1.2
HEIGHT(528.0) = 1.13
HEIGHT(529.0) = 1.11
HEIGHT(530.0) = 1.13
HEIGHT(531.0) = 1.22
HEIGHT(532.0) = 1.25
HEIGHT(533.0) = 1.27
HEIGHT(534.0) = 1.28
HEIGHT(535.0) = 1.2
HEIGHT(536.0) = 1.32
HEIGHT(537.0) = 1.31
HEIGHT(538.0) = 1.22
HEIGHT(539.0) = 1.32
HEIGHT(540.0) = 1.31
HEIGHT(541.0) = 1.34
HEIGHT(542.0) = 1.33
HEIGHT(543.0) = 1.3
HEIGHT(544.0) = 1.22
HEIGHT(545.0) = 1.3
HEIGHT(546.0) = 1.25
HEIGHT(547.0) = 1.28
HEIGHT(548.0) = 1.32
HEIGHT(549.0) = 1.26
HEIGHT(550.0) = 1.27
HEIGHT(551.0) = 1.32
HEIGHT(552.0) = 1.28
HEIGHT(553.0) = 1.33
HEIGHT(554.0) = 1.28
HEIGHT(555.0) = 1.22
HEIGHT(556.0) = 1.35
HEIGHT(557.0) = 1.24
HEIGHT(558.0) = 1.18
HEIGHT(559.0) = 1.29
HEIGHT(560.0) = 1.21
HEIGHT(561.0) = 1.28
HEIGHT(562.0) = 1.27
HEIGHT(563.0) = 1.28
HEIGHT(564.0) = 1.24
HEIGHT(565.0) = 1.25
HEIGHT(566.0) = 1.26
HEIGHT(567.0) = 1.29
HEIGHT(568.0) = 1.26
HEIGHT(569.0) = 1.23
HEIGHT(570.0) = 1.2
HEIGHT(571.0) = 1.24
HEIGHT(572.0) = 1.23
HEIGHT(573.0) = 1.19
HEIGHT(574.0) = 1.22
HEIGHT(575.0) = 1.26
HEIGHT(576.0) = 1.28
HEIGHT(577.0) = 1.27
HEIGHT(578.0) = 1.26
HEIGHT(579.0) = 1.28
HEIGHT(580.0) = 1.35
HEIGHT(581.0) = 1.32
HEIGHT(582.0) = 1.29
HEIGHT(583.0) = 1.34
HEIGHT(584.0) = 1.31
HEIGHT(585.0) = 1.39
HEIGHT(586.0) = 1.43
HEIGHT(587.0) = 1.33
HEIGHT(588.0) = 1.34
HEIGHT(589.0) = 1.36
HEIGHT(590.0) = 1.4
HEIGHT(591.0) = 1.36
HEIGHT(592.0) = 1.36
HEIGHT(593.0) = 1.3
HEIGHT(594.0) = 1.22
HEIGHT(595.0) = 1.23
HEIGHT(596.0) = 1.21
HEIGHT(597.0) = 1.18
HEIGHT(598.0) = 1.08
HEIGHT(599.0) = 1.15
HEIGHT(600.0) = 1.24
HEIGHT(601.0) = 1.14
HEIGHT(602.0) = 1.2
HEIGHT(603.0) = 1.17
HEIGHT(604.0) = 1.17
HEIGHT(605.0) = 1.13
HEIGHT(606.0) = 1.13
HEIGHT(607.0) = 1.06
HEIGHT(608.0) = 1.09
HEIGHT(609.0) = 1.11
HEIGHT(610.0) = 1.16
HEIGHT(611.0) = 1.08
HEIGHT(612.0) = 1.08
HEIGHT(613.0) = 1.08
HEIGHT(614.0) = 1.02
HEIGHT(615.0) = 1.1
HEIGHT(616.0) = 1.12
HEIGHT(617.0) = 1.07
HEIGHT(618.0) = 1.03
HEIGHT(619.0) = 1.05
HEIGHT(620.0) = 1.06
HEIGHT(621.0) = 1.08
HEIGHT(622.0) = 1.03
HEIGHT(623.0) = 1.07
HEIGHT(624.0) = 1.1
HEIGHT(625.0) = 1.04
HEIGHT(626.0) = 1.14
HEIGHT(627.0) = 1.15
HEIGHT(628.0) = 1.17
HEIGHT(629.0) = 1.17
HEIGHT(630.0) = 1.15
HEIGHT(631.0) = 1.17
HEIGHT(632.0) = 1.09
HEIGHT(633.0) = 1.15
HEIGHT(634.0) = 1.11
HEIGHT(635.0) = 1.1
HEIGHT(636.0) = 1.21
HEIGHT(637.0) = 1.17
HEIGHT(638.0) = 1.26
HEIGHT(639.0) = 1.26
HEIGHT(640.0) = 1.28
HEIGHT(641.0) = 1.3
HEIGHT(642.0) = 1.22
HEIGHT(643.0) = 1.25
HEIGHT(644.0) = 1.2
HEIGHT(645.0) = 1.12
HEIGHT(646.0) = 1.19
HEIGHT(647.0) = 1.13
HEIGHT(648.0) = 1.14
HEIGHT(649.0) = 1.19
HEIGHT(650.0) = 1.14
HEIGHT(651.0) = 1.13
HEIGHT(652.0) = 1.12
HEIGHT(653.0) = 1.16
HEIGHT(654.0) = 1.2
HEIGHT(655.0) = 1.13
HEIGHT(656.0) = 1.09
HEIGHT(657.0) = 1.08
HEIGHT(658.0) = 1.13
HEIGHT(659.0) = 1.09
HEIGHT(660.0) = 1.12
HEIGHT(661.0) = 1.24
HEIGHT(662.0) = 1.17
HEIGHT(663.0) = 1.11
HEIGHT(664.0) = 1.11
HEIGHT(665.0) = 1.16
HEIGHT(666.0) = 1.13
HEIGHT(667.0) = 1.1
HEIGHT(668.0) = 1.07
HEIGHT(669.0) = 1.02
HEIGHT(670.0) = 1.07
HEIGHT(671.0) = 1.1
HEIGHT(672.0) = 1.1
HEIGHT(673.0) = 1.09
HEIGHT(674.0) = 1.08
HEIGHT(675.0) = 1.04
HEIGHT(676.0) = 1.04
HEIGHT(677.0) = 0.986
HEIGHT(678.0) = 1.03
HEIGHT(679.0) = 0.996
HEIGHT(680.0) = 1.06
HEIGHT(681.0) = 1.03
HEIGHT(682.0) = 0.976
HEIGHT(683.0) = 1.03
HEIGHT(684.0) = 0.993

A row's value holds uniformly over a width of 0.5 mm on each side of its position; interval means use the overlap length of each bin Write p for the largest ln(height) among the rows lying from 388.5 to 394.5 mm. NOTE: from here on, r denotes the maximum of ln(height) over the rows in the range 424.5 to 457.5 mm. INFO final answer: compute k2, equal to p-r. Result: -0.24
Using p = -0.07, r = 0.17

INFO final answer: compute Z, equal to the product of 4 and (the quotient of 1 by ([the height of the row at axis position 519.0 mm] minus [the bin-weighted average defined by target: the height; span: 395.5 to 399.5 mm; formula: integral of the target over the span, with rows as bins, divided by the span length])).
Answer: 13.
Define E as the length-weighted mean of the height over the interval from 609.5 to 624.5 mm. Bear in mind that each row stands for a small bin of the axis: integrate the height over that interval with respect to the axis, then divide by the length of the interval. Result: 1.08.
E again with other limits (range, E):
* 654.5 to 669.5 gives 1.12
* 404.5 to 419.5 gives 0.98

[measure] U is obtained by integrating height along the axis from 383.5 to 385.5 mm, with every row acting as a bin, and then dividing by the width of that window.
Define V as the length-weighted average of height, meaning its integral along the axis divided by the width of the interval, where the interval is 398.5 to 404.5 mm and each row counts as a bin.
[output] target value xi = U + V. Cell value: 1.91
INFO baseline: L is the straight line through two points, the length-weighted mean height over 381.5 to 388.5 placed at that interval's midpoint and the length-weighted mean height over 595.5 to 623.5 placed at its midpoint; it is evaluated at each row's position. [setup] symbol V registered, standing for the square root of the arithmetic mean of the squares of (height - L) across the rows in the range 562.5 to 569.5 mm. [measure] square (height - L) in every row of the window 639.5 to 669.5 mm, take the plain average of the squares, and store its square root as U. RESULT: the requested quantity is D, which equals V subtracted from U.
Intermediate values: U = 0.067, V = 0.18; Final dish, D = -0.12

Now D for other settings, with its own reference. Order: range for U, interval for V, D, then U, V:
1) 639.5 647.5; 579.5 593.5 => -0.16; 0.097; 0.26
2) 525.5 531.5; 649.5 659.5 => 0.08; 0.115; 0.04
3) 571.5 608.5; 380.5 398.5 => 0.14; 0.184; 0.04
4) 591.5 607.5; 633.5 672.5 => 0.04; 0.113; 0.07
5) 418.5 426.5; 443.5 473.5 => -0.02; 0.097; 0.11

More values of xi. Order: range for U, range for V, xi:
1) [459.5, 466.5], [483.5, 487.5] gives 2.30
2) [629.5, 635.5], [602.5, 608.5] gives 2.25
